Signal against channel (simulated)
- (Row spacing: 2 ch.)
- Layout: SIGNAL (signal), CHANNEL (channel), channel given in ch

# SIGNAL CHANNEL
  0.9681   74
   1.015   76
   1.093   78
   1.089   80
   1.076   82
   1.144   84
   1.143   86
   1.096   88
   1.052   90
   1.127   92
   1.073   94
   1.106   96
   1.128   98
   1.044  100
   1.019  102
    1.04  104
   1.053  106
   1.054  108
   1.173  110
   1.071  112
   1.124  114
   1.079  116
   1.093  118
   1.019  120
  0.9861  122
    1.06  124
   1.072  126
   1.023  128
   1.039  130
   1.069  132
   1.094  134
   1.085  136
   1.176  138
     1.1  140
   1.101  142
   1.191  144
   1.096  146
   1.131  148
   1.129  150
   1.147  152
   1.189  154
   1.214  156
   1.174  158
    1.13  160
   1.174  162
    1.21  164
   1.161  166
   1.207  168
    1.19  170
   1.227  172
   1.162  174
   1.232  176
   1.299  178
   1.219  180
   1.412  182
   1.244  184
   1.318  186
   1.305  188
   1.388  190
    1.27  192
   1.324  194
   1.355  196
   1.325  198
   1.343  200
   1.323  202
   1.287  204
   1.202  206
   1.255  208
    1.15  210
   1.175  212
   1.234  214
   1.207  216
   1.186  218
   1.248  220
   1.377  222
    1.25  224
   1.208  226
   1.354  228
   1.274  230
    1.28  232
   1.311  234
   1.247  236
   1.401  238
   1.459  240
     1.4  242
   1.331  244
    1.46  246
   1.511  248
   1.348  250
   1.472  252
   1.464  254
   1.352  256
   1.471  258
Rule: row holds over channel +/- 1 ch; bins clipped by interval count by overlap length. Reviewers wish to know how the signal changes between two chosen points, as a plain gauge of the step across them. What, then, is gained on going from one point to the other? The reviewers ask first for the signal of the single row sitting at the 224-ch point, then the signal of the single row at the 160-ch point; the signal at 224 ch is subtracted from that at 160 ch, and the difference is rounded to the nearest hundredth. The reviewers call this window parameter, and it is -0.12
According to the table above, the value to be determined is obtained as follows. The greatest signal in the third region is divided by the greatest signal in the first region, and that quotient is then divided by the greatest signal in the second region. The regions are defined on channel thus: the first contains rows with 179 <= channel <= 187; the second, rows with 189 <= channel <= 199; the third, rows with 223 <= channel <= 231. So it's 0.69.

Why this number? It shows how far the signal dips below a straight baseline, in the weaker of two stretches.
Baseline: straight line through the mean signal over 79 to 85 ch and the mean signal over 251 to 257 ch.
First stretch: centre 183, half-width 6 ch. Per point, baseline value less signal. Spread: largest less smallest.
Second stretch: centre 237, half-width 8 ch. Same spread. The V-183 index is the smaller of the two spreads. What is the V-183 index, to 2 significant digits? 0.19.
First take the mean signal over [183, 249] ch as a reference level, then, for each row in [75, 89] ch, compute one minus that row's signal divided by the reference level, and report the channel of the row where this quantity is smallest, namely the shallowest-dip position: 84 ch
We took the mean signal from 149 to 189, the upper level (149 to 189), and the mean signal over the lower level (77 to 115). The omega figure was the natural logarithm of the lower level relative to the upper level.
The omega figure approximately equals -0.11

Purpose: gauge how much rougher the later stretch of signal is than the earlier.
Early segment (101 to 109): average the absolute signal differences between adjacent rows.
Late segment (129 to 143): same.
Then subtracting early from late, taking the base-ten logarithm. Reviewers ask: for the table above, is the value -1.57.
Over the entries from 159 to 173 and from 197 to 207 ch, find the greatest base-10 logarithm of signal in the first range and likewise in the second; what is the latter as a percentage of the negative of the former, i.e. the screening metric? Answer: -144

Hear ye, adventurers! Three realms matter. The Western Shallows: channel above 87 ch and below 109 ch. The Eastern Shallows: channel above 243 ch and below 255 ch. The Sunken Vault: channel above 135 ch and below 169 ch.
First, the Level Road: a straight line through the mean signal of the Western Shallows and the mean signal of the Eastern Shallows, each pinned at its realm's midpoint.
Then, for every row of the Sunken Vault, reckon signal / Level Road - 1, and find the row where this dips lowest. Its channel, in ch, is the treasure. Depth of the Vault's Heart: 146 ch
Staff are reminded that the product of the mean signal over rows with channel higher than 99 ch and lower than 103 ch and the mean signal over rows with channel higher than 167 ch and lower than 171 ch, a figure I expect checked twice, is 1.24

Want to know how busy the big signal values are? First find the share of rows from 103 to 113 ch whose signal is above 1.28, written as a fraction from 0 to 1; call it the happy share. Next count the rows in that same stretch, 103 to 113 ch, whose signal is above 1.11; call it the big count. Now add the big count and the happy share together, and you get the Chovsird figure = 1.0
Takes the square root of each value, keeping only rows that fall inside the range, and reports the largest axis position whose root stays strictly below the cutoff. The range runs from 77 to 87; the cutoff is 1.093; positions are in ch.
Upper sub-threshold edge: 86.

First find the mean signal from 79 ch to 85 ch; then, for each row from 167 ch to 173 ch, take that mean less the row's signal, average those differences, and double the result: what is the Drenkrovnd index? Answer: -0.2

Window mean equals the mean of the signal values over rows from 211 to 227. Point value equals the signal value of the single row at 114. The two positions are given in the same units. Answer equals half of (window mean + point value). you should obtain 1.18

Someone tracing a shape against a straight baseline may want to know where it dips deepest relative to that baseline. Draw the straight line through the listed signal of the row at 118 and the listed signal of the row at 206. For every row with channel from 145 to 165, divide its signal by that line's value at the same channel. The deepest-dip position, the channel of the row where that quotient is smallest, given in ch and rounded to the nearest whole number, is 146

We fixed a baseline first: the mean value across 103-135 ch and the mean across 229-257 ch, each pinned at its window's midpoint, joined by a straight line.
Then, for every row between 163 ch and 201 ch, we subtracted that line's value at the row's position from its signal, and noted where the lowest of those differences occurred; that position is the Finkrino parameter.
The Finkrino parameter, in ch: 174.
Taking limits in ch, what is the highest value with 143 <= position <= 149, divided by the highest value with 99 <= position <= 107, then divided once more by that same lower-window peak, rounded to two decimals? 1.07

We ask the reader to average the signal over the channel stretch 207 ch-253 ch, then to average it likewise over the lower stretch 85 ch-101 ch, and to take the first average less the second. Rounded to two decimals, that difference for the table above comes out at 0.21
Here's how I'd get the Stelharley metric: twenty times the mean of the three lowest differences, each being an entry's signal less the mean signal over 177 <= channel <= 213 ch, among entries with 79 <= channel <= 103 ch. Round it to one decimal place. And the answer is -5.0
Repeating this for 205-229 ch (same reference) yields -2.4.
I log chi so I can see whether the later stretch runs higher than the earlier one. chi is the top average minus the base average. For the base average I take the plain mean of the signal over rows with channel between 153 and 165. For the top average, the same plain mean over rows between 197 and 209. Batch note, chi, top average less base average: 0.11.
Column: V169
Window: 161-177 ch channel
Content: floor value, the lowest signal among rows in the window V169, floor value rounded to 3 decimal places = 1.161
